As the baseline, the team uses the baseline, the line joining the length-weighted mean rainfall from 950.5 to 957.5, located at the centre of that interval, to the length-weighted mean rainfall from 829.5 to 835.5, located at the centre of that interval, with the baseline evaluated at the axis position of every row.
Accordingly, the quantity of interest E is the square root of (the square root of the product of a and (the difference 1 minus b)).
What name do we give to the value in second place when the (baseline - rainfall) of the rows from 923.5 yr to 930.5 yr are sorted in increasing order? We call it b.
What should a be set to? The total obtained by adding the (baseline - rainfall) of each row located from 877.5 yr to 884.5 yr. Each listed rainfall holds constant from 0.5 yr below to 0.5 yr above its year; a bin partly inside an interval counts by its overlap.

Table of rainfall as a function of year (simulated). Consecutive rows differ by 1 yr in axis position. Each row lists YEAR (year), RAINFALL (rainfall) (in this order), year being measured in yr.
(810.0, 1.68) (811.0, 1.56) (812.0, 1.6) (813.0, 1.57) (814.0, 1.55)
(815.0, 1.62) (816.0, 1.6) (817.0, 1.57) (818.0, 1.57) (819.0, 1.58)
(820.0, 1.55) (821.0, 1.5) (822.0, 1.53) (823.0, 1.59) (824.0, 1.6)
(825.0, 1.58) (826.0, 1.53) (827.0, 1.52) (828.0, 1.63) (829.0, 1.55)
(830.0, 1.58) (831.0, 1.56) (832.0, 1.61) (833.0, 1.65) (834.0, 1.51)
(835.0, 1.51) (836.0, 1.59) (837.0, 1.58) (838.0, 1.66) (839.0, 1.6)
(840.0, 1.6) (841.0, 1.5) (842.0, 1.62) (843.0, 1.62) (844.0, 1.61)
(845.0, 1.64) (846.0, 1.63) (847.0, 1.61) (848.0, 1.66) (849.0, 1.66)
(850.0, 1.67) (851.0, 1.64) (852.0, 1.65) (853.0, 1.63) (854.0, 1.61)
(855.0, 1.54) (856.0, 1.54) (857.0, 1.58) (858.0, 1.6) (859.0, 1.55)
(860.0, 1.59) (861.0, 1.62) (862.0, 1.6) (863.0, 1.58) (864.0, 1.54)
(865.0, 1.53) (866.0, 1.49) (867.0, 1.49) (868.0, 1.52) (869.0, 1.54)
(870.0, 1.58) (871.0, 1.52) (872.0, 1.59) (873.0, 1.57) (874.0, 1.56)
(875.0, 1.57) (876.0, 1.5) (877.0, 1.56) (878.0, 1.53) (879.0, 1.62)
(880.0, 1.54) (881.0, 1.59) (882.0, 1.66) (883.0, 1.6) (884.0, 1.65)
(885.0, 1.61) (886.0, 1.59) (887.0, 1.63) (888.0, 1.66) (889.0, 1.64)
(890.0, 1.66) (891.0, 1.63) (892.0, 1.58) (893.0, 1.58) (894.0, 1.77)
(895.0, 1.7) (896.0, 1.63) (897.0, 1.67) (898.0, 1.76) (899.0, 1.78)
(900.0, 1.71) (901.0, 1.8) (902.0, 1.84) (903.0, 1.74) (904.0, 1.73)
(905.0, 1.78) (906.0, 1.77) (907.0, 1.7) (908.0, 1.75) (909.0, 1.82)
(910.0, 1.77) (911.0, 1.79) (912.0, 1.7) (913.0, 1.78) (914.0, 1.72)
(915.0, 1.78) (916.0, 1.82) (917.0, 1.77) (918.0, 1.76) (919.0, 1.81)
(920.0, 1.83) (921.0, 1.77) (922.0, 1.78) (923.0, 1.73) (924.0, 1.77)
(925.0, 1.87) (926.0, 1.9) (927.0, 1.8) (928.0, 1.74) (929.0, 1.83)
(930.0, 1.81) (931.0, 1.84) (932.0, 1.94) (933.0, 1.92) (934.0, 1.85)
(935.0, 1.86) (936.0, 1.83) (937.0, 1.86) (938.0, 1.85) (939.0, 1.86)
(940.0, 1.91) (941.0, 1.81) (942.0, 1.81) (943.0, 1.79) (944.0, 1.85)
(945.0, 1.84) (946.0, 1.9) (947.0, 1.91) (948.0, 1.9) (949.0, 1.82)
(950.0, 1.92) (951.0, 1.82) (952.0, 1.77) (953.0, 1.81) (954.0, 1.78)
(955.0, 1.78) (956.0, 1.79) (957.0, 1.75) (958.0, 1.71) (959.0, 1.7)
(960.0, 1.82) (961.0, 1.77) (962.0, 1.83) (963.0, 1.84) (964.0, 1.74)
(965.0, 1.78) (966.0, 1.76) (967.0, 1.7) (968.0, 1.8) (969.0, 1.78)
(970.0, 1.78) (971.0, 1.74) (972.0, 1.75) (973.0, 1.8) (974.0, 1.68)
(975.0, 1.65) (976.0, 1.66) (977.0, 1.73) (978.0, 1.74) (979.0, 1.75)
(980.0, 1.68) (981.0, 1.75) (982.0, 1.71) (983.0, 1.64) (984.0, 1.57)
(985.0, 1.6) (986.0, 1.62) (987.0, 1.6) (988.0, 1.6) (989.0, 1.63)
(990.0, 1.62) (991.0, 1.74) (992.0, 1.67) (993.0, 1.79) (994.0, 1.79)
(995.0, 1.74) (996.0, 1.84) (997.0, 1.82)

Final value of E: 0.8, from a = 0.4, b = -0.136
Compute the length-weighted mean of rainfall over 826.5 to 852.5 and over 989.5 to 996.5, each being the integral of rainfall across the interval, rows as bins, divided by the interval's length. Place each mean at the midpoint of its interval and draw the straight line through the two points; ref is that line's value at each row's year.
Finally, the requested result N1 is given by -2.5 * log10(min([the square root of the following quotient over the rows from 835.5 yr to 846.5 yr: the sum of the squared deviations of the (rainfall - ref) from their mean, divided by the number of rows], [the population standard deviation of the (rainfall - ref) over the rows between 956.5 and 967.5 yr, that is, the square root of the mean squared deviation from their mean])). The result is 3.52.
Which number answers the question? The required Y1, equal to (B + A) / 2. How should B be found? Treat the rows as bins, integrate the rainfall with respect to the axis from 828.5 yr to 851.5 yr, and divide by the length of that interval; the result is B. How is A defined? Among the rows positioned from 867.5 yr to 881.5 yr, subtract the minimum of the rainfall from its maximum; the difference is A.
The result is 0.86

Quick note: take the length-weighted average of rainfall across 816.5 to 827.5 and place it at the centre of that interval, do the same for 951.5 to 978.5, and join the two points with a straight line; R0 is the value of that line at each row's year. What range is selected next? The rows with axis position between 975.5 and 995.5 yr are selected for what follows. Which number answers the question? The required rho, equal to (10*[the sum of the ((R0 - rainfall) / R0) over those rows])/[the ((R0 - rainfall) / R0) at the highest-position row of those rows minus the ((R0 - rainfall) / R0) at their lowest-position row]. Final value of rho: -382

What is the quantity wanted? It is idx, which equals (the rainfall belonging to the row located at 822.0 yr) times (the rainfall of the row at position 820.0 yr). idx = 2.37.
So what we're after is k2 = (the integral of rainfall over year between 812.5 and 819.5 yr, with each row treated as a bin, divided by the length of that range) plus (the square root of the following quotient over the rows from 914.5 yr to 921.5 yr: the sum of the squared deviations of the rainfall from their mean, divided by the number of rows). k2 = 1.61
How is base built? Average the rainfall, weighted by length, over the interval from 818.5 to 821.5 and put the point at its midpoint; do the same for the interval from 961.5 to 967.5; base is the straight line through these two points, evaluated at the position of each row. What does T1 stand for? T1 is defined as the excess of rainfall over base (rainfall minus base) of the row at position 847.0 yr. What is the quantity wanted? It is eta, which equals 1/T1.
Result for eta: 43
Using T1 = 0.023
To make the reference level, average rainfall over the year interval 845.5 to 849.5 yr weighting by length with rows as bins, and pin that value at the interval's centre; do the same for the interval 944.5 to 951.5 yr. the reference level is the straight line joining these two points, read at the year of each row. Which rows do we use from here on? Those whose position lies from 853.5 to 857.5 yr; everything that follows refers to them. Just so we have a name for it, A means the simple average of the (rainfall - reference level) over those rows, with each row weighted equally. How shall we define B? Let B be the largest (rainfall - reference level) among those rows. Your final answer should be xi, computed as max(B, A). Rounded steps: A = -0.09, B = -0.05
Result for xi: -0.045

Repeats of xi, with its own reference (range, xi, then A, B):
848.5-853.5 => 0.024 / 0.00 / 0.02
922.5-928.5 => 0.078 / -0.02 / 0.08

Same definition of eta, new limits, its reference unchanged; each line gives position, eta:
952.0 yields 66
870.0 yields -23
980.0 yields -8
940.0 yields 6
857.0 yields -44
